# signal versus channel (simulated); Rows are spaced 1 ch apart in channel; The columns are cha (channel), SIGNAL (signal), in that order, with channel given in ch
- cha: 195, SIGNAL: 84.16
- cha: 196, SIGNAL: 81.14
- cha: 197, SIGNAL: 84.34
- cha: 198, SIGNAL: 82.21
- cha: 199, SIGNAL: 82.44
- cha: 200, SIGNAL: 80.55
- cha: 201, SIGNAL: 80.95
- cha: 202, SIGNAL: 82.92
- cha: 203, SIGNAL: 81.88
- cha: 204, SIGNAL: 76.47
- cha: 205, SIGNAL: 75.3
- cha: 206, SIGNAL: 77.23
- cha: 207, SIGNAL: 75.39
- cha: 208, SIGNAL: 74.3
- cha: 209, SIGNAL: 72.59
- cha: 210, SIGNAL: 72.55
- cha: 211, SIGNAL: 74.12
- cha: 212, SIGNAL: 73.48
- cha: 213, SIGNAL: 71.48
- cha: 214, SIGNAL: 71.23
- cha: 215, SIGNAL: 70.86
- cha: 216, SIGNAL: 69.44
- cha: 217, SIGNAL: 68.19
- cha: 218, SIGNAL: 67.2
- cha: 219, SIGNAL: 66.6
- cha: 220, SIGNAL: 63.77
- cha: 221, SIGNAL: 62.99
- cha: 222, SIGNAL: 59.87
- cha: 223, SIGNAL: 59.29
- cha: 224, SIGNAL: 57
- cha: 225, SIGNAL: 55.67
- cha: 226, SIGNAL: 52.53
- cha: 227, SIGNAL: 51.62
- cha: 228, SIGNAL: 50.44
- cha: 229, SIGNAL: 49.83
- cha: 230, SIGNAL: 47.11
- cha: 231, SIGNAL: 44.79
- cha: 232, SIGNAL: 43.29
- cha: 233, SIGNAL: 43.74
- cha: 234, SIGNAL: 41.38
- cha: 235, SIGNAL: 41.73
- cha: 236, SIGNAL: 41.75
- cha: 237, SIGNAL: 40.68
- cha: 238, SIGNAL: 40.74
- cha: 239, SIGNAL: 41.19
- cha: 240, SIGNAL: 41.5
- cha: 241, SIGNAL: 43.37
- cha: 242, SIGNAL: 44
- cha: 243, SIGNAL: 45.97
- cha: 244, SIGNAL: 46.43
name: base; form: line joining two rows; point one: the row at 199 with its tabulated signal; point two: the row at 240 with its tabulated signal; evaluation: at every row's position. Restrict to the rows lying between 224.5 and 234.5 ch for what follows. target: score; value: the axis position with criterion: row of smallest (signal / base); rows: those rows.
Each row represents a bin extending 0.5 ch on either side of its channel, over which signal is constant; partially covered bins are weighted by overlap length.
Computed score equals 234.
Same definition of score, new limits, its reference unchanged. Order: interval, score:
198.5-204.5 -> 204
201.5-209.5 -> 205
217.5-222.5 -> 222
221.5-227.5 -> 226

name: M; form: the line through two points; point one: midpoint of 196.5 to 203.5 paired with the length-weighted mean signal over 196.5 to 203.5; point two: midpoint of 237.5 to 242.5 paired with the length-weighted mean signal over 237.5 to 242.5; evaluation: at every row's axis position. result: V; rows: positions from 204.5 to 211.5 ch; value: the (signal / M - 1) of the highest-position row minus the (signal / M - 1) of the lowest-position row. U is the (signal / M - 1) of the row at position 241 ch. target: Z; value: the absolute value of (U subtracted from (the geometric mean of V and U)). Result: 0.006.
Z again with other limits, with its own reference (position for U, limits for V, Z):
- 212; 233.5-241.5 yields 0.049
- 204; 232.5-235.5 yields 0.032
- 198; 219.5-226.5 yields 0.070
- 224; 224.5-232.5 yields 0.067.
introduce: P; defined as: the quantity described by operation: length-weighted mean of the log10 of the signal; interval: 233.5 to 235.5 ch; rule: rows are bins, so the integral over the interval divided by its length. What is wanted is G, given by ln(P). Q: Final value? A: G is 0.48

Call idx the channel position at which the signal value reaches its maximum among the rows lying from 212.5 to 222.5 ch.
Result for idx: 213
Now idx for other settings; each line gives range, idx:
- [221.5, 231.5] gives 222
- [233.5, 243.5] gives 243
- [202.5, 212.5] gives 203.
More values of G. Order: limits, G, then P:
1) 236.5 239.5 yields 0.48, 1.61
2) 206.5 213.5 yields 0.62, 1.87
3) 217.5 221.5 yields 0.60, 1.81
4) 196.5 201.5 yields 0.65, 1.91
